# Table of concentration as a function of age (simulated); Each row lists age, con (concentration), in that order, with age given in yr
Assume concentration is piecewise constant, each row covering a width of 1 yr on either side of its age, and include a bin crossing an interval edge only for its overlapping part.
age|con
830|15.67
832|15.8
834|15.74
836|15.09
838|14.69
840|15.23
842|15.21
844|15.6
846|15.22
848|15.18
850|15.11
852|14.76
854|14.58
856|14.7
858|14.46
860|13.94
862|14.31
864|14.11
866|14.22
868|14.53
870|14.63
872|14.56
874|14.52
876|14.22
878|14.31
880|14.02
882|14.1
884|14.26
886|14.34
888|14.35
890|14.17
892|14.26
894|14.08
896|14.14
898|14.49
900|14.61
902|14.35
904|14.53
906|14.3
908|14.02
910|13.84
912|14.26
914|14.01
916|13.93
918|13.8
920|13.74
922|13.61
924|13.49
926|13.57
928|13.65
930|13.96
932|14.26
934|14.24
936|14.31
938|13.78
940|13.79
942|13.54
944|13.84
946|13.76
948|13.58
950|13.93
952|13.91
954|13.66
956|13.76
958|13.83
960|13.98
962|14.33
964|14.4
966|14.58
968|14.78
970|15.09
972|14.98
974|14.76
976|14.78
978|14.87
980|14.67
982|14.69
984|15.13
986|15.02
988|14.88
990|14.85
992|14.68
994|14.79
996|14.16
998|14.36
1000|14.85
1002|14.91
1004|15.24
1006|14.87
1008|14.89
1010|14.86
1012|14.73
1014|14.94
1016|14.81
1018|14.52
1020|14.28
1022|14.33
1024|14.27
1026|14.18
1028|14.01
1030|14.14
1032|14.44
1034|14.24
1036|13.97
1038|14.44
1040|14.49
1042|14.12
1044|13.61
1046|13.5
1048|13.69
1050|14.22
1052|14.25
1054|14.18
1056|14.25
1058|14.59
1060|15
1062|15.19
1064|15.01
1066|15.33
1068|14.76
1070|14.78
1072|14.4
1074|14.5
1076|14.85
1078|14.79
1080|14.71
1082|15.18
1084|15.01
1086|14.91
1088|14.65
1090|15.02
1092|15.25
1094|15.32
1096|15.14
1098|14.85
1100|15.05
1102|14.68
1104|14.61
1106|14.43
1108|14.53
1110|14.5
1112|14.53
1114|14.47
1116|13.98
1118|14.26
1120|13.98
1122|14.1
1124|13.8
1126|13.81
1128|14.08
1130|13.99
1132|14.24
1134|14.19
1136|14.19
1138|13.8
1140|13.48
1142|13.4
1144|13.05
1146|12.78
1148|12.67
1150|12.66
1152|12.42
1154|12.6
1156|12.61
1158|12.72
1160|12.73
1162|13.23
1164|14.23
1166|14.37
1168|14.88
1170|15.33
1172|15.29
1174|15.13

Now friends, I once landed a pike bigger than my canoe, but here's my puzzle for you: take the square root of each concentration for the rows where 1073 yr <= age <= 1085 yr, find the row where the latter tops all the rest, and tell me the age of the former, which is 1082 yr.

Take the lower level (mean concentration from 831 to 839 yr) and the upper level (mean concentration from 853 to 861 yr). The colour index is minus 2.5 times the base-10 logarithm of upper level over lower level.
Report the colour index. 0.07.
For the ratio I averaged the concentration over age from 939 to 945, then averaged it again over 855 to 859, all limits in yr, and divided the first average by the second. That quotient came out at 0.94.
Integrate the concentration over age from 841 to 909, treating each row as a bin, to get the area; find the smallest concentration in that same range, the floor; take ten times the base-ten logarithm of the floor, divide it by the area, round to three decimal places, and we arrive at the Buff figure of 0.012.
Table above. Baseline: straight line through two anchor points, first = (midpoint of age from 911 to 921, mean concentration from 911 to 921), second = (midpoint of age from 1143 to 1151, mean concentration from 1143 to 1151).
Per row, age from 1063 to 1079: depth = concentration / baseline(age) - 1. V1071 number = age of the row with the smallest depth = 1072 yr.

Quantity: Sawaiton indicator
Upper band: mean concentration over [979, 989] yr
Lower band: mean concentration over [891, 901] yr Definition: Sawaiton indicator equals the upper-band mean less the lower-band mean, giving 0.56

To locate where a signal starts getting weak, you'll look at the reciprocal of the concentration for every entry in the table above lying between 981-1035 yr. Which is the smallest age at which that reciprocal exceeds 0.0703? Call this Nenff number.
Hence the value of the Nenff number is 996 yr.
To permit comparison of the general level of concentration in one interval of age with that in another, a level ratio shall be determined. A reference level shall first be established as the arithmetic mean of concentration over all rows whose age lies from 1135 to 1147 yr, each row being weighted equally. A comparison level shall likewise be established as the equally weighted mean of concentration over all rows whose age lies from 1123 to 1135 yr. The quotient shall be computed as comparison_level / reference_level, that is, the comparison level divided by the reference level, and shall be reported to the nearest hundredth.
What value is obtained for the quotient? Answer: 1.04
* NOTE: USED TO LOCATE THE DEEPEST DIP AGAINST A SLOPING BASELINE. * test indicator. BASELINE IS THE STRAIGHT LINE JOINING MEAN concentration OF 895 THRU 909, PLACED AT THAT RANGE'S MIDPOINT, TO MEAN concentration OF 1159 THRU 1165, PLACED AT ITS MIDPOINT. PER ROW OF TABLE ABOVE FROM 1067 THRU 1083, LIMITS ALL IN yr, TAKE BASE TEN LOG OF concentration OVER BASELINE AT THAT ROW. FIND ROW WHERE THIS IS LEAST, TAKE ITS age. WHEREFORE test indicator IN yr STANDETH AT 1072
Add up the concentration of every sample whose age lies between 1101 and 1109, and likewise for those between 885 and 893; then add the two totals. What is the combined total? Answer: 115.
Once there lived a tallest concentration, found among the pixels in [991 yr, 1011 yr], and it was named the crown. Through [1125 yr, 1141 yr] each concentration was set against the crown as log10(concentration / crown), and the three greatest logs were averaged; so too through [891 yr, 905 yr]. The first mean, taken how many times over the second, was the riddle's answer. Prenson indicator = 1.5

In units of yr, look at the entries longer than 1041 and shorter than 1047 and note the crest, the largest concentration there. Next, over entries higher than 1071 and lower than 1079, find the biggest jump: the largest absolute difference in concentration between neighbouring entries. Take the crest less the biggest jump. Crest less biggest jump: 13.8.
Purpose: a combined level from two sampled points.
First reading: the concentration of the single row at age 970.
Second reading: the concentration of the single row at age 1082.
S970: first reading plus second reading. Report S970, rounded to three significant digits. 30.3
